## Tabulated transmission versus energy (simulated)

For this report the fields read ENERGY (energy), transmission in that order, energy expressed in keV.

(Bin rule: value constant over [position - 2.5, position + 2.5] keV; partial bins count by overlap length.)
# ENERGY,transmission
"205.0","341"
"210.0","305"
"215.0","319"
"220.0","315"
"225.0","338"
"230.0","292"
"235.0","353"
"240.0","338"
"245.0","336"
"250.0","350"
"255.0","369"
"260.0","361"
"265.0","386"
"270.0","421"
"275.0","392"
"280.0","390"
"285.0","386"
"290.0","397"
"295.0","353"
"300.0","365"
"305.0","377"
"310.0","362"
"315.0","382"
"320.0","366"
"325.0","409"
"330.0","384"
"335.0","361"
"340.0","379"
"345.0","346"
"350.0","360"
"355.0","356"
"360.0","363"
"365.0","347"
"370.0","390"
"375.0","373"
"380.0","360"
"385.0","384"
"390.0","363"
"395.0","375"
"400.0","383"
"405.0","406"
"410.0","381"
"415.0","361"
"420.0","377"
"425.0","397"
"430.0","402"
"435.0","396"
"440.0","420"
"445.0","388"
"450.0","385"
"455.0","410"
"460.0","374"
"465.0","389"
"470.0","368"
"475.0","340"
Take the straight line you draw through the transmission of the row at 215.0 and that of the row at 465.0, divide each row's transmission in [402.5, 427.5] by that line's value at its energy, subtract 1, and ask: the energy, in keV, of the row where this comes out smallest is 415.0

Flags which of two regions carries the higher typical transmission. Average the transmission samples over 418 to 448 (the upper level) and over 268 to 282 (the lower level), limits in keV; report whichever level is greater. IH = 401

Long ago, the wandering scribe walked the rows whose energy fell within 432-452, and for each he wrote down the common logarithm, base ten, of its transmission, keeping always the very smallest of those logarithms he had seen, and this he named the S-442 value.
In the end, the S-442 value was 2.59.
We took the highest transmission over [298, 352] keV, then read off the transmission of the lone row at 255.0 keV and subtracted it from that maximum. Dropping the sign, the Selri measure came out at 40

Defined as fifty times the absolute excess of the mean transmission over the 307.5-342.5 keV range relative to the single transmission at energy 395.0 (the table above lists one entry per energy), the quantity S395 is 129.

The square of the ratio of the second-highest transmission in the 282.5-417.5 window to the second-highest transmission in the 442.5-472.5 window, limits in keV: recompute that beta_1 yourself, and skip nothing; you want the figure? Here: 1.09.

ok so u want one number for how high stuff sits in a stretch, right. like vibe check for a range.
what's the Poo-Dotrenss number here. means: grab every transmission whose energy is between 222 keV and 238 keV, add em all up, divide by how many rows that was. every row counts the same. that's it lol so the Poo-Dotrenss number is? 328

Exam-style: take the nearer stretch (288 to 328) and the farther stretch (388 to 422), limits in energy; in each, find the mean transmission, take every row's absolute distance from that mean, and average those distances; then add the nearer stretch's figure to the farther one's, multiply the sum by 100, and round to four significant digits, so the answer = 2516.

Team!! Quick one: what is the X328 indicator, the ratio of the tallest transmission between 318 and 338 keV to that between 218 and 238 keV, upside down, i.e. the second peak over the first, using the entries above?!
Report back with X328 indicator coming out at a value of 0.86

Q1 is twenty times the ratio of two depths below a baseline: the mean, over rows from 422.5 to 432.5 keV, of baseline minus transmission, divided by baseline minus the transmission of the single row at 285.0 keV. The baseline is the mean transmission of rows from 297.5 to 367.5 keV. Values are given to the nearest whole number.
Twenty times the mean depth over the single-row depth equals 35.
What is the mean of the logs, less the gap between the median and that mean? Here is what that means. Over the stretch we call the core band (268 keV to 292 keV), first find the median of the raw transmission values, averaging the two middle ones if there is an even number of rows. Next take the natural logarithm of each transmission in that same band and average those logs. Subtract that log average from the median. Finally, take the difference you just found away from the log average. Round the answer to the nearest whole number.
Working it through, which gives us -380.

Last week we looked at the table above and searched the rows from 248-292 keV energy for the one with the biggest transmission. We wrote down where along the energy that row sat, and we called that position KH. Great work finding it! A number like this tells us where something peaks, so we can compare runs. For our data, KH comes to 270.0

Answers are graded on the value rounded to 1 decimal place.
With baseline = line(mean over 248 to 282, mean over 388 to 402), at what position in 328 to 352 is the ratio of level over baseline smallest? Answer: 345.0 keV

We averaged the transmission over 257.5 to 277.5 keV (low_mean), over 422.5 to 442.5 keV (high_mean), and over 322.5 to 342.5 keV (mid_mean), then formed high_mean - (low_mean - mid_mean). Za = 397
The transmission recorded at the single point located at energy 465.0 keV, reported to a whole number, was 389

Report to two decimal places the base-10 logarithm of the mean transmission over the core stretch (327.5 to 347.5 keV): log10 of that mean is 2.57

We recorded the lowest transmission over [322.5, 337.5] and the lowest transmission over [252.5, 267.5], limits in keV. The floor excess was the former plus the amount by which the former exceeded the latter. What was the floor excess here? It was 361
